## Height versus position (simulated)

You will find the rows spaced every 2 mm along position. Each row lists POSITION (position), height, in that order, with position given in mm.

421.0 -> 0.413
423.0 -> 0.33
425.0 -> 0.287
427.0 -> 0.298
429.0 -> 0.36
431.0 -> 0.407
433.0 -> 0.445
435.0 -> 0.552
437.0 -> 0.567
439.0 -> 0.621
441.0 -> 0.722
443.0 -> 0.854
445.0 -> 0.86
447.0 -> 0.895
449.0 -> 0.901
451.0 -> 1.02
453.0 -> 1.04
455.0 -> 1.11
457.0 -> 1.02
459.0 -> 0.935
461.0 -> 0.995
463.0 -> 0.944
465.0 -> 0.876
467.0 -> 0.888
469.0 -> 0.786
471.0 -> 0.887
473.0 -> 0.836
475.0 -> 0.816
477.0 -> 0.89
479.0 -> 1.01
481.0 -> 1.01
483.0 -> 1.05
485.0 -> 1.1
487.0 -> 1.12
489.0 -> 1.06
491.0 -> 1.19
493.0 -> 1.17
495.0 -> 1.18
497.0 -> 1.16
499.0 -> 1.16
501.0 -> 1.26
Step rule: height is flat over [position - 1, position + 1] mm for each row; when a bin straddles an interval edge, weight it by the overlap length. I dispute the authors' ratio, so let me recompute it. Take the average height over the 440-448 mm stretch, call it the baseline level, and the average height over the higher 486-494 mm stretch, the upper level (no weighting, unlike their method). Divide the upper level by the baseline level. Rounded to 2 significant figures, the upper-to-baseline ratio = 1.4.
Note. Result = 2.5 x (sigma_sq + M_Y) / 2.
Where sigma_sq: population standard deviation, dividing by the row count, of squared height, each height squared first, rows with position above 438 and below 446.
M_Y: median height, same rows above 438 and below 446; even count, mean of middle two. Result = 1.17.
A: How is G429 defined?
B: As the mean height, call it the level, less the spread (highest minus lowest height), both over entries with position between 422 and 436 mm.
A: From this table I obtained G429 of 0.12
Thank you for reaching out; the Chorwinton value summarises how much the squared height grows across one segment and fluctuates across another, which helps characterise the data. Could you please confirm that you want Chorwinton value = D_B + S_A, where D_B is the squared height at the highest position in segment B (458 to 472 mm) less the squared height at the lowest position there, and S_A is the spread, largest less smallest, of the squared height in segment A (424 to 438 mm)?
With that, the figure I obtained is 0.2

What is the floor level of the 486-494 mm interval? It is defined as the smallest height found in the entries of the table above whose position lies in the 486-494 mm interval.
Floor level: 1.06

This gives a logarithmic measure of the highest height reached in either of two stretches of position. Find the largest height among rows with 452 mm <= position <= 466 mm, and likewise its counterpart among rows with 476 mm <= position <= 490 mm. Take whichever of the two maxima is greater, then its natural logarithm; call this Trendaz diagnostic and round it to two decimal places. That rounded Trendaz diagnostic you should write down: 0.11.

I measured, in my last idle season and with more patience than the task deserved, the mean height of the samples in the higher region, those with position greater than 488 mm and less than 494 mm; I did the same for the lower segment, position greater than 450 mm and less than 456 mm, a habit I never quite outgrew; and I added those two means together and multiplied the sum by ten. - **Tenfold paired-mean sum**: 22.0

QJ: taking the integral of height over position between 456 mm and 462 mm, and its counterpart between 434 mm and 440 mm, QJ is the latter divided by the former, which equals 0.59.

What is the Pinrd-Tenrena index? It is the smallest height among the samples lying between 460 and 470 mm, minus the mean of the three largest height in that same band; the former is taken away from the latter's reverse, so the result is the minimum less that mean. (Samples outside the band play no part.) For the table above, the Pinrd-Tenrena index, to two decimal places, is -0.16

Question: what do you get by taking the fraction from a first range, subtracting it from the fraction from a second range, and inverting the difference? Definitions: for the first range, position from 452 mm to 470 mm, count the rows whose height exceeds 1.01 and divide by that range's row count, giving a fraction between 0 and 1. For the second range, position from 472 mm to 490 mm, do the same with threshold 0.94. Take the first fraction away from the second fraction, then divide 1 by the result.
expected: 3.0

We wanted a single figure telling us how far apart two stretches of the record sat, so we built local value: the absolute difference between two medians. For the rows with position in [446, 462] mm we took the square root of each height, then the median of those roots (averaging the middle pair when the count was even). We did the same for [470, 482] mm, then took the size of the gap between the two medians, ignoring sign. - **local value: 0.06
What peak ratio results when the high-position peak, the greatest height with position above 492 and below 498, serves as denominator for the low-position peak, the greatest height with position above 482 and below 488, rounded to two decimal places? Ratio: 0.95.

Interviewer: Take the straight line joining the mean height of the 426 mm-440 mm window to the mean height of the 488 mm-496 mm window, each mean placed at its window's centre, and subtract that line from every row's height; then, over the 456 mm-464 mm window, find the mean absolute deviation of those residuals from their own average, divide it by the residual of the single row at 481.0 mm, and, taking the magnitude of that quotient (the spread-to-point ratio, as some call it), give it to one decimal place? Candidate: 3.8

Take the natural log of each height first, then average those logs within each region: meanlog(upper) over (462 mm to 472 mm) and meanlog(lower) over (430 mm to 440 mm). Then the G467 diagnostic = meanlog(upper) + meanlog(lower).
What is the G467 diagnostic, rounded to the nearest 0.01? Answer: -0.80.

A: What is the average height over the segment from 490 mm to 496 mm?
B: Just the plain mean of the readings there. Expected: 1.2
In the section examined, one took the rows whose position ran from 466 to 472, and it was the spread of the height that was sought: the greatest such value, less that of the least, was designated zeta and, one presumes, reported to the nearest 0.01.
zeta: 0.10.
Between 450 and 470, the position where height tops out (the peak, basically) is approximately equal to 455.0 mm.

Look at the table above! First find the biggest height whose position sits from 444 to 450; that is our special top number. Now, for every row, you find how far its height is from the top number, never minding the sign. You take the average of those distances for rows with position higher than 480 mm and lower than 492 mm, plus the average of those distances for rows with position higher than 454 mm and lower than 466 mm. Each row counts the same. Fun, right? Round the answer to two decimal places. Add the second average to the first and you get 0.27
